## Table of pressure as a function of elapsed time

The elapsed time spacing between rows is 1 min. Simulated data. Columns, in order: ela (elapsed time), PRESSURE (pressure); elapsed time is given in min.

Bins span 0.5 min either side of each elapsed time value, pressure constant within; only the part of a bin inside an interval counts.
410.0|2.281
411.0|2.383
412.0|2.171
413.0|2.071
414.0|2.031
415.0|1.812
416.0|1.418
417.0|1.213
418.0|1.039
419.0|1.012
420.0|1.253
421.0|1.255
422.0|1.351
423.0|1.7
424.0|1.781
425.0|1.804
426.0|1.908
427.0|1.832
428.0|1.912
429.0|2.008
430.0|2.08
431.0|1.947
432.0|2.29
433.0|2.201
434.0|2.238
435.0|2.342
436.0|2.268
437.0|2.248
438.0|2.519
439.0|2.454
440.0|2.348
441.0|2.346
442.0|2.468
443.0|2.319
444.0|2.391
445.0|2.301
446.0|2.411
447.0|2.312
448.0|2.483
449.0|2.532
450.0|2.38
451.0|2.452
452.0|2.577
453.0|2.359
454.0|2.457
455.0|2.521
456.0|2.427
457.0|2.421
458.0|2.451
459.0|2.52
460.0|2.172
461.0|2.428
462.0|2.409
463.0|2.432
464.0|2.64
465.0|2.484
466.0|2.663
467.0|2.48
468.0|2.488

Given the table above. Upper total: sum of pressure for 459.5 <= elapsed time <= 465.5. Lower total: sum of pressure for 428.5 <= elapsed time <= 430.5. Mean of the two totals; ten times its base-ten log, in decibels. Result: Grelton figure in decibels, 9.7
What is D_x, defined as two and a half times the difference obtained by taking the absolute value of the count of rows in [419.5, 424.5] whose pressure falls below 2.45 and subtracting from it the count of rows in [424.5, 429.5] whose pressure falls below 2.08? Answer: 0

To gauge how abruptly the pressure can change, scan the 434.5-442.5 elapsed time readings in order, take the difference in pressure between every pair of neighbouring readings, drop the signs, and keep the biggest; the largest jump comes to 0.27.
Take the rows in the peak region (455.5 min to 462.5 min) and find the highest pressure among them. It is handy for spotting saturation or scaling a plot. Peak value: 2.52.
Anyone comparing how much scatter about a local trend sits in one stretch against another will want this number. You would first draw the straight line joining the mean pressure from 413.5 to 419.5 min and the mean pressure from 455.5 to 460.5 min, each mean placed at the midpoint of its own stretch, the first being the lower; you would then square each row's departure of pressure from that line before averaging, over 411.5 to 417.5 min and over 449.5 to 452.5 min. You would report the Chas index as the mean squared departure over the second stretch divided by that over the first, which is 0.18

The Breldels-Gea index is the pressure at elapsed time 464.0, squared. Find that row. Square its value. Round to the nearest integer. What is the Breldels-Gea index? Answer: 7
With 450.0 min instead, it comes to 6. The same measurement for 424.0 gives 3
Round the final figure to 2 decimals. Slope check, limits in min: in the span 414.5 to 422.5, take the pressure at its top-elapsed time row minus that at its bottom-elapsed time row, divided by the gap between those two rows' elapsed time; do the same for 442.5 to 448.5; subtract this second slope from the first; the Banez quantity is -0.10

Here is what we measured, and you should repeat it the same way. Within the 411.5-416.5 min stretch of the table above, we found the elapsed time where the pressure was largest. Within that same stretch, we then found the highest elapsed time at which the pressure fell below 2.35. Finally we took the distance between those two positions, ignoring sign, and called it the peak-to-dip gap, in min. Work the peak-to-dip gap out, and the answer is 4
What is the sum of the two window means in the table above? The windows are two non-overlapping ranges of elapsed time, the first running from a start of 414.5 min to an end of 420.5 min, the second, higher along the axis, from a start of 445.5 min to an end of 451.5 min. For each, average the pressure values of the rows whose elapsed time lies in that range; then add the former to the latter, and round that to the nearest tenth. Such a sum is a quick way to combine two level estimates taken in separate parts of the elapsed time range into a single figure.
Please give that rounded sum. 3.7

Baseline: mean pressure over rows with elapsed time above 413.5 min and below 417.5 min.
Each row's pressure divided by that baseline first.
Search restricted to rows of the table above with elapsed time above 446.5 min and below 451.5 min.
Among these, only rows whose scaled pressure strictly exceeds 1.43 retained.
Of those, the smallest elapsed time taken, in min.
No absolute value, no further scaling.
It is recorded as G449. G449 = 448.0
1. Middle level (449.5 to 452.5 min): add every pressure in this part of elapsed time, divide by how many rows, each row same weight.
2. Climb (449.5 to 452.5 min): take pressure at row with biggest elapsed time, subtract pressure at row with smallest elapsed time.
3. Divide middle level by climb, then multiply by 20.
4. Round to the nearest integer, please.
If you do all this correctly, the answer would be 251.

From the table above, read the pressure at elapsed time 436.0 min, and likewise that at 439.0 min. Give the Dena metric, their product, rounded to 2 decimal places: 5.57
